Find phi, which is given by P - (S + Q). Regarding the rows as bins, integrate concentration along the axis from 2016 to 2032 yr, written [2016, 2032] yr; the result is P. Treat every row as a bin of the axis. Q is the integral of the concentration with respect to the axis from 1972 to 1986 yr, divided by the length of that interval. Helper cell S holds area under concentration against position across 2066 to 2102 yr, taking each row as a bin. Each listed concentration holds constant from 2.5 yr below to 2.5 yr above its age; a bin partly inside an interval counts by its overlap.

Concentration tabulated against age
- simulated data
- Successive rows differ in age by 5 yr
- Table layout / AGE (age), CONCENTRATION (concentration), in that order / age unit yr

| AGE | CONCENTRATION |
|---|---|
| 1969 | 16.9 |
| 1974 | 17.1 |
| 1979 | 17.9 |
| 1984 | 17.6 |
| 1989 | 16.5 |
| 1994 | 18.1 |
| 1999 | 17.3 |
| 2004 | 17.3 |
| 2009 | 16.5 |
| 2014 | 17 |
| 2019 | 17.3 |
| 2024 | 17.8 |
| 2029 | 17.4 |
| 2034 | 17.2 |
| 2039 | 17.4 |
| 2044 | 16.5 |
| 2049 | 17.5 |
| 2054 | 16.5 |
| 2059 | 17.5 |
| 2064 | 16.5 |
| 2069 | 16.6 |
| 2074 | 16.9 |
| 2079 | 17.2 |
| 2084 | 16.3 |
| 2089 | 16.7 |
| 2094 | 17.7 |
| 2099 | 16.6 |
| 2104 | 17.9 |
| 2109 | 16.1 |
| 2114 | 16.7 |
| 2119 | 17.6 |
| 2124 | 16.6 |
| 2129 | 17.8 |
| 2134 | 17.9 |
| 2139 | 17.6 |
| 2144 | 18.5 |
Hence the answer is -345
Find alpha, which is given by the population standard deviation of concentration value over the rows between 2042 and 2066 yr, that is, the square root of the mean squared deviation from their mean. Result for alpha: 0.49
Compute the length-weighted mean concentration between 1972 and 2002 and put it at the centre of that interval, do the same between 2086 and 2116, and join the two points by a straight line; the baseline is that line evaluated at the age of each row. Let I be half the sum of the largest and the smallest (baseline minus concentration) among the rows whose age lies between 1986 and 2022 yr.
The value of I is 0.10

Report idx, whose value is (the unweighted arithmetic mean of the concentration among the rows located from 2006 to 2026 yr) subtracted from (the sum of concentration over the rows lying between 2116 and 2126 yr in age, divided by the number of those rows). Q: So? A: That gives -0.05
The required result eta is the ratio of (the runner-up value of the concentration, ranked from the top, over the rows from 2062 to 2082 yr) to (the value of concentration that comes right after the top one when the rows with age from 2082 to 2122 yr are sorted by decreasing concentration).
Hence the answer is 0.95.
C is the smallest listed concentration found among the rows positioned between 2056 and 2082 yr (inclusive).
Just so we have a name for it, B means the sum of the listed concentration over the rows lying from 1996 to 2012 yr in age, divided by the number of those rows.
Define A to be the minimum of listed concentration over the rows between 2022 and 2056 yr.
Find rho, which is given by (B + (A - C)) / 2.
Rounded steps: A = 16.5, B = 17.0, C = 16.5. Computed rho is 8.52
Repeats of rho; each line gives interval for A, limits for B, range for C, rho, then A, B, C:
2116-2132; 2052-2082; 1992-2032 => 8.48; 16.6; 16.9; 16.5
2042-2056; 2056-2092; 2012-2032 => 8.16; 16.5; 16.8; 17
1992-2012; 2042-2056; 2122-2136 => 8.37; 16.5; 16.8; 16.6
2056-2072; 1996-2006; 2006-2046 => 8.65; 16.5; 17.3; 16.5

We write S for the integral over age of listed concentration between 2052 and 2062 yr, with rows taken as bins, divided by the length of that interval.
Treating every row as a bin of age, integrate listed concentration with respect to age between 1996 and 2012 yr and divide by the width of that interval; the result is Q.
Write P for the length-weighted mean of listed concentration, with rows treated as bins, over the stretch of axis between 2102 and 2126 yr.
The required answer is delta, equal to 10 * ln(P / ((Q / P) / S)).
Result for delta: 56.6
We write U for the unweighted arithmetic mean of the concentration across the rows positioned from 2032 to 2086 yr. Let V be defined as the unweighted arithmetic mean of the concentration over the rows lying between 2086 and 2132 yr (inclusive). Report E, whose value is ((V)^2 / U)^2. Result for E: 297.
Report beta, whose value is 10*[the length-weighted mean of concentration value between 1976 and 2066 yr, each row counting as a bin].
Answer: 172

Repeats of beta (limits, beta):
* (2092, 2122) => 171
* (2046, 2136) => 170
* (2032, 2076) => 170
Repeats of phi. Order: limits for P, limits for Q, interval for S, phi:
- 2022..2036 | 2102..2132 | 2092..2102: 56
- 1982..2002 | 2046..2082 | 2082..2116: -243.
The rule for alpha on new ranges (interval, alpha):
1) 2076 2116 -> 0.60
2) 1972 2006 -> 0.49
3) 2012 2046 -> 0.37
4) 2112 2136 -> 0.56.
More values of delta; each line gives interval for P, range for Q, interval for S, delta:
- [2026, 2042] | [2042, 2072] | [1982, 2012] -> 57.2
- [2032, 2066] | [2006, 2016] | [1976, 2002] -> 57.1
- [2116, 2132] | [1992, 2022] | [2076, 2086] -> 56.8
